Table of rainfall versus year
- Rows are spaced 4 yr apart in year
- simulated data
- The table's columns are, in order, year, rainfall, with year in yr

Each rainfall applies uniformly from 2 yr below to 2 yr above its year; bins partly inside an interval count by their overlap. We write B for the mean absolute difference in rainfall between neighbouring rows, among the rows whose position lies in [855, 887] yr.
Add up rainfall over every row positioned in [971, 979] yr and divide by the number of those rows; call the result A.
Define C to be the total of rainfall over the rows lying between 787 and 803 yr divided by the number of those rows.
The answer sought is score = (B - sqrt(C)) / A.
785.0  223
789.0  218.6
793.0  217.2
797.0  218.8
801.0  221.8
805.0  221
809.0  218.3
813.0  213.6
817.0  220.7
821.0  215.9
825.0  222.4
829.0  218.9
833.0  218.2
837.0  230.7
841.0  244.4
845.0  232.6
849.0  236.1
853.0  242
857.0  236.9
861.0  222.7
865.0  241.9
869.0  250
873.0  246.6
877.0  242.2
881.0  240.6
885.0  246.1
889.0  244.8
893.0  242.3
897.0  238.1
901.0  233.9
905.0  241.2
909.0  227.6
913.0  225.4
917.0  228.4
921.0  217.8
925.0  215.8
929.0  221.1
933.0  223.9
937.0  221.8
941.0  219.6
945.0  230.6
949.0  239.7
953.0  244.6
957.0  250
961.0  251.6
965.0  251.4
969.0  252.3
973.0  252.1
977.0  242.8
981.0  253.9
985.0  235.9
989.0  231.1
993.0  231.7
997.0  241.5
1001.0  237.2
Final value -0.027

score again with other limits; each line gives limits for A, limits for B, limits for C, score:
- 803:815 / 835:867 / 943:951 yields -0.022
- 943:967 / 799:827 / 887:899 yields -0.045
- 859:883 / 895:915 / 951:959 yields -0.037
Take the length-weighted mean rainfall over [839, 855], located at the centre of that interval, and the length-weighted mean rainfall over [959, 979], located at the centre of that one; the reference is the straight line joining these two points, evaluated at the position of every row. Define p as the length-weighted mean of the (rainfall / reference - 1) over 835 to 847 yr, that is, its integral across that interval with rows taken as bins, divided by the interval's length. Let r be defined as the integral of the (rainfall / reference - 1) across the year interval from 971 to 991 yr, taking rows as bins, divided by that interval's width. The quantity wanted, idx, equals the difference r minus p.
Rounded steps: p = -0.01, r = -0.032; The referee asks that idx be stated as -0.02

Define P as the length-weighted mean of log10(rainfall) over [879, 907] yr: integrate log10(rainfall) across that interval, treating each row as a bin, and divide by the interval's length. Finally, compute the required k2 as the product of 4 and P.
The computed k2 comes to 9.53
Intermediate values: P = 2.38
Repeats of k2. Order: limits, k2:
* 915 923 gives 9.39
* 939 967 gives 9.53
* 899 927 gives 9.42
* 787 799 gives 9.36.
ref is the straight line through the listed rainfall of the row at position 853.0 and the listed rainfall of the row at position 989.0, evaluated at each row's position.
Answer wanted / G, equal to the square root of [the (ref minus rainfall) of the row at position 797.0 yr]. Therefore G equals 5.3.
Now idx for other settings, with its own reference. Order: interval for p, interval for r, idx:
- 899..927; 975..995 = 0.02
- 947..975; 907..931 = -0.09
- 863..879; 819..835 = -0.09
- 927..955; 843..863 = 0.05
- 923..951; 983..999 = 0.02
